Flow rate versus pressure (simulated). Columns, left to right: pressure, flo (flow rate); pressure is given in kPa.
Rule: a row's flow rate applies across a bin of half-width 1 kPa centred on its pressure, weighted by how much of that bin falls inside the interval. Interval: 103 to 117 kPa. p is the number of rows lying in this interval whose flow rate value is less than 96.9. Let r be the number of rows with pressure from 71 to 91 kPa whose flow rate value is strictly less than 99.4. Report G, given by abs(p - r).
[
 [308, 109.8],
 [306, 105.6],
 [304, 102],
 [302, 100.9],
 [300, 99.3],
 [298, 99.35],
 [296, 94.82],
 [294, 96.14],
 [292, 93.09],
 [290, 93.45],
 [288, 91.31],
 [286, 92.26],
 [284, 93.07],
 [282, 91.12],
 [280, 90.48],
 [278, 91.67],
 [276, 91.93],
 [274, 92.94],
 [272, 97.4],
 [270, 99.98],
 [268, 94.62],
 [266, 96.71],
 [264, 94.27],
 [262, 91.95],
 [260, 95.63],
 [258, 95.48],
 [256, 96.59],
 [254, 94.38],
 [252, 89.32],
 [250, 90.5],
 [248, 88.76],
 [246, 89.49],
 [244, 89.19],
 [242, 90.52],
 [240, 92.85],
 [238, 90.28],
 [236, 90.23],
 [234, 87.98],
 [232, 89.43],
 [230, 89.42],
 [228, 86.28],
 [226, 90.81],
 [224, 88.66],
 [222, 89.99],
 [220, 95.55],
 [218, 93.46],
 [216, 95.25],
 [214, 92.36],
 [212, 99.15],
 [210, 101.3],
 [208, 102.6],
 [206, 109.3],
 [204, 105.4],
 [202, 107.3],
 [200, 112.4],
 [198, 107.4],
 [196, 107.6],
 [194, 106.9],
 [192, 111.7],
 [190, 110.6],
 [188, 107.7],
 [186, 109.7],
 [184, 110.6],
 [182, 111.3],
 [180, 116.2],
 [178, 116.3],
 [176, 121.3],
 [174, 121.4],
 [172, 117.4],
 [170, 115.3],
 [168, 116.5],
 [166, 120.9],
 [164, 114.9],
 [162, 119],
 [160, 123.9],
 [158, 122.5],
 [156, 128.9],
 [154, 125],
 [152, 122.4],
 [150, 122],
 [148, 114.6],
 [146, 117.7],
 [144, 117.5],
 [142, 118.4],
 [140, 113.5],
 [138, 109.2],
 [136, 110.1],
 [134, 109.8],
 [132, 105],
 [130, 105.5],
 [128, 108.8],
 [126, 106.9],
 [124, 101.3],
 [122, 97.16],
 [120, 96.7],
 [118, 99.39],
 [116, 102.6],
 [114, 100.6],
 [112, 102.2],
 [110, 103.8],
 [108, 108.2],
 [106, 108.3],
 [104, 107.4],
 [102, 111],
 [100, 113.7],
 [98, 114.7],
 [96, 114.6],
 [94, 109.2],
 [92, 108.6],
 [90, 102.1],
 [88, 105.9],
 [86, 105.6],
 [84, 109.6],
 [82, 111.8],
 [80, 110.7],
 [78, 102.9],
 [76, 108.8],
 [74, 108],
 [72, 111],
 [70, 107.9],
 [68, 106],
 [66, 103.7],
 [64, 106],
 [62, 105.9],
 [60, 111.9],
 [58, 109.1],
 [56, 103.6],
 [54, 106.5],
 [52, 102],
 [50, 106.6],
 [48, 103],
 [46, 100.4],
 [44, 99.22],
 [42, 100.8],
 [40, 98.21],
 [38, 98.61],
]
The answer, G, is 0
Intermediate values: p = 0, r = 0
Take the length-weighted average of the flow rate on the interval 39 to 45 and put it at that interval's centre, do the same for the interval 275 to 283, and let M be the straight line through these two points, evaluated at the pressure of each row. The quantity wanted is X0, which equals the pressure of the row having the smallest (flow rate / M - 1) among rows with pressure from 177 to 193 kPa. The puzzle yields 188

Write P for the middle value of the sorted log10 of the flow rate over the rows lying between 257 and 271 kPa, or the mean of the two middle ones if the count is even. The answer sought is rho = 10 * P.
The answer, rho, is 19.8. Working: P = 1.98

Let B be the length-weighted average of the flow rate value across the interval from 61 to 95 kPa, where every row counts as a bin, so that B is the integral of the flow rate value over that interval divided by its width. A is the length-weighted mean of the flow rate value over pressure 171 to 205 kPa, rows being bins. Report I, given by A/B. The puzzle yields 1.04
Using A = 112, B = 107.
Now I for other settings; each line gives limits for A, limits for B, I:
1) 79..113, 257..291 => 1.16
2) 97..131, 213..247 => 1.16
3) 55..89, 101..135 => 1.03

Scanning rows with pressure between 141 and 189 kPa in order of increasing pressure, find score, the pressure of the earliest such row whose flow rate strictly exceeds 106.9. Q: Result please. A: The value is 142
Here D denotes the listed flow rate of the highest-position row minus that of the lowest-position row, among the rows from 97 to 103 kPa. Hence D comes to -3.7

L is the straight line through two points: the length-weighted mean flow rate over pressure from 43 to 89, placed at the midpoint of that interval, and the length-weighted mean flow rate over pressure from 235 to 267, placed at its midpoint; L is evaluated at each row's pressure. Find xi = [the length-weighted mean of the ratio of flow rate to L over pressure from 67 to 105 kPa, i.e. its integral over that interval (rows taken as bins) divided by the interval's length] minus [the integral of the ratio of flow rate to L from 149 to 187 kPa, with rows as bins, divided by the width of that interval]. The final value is -0.16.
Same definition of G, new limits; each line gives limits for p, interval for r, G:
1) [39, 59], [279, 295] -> 8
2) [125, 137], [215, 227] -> 6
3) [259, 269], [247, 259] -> 1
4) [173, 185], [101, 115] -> 0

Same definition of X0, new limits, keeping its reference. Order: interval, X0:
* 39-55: 40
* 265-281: 280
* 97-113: 112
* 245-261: 248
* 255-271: 262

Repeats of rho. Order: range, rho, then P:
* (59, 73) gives 20.3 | 2.03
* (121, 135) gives 20.2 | 2.02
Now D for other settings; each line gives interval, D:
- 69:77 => 0.9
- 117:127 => 7.5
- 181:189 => -3.6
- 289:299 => 5.9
